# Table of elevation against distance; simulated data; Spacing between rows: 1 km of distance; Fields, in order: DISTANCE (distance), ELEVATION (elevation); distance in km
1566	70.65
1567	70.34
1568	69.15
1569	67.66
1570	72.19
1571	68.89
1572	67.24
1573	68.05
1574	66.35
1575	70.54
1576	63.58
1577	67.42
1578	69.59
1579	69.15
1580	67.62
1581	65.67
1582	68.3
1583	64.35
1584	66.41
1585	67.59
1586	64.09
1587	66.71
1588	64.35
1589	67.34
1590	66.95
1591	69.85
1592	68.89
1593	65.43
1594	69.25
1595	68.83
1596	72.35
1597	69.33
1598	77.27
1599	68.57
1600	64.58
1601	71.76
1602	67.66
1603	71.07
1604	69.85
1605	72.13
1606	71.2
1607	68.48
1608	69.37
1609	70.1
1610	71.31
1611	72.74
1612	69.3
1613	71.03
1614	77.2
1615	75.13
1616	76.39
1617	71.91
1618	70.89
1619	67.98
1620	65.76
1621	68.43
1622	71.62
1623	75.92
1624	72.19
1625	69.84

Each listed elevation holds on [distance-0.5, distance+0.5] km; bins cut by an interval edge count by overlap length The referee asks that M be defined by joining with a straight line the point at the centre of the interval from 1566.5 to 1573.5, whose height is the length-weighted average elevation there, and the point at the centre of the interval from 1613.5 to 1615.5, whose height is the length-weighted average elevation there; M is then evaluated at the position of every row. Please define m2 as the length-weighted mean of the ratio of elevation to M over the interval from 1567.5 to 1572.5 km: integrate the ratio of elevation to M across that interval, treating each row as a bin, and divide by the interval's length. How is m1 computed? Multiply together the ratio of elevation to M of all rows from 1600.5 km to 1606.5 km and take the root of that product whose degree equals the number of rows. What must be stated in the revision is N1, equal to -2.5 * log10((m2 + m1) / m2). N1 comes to -0.725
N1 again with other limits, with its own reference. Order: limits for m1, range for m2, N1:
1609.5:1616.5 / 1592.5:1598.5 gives -0.754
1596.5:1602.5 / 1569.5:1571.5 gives -0.712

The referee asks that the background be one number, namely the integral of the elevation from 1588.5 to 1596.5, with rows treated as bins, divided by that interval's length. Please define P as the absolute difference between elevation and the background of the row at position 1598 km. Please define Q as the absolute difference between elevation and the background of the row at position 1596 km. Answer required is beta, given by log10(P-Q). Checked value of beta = 0.7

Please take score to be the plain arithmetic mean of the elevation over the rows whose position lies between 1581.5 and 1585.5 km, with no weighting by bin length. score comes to 66.7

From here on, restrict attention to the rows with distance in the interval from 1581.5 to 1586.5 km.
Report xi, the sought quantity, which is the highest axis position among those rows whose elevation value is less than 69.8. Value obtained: 1586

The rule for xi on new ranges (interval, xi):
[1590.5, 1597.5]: 1597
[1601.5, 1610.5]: 1608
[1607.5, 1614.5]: 1612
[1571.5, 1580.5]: 1580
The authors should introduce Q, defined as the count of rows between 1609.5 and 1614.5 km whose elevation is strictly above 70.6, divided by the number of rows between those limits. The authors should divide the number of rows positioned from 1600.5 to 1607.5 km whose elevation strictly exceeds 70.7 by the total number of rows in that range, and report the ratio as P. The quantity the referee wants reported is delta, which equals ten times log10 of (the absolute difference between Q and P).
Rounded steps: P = 0.57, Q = 0.80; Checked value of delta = -6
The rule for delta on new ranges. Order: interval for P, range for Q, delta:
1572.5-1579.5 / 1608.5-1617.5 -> -1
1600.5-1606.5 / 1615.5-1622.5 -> -10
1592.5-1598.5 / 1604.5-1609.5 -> -12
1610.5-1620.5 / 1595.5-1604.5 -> -6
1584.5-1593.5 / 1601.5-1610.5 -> -4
